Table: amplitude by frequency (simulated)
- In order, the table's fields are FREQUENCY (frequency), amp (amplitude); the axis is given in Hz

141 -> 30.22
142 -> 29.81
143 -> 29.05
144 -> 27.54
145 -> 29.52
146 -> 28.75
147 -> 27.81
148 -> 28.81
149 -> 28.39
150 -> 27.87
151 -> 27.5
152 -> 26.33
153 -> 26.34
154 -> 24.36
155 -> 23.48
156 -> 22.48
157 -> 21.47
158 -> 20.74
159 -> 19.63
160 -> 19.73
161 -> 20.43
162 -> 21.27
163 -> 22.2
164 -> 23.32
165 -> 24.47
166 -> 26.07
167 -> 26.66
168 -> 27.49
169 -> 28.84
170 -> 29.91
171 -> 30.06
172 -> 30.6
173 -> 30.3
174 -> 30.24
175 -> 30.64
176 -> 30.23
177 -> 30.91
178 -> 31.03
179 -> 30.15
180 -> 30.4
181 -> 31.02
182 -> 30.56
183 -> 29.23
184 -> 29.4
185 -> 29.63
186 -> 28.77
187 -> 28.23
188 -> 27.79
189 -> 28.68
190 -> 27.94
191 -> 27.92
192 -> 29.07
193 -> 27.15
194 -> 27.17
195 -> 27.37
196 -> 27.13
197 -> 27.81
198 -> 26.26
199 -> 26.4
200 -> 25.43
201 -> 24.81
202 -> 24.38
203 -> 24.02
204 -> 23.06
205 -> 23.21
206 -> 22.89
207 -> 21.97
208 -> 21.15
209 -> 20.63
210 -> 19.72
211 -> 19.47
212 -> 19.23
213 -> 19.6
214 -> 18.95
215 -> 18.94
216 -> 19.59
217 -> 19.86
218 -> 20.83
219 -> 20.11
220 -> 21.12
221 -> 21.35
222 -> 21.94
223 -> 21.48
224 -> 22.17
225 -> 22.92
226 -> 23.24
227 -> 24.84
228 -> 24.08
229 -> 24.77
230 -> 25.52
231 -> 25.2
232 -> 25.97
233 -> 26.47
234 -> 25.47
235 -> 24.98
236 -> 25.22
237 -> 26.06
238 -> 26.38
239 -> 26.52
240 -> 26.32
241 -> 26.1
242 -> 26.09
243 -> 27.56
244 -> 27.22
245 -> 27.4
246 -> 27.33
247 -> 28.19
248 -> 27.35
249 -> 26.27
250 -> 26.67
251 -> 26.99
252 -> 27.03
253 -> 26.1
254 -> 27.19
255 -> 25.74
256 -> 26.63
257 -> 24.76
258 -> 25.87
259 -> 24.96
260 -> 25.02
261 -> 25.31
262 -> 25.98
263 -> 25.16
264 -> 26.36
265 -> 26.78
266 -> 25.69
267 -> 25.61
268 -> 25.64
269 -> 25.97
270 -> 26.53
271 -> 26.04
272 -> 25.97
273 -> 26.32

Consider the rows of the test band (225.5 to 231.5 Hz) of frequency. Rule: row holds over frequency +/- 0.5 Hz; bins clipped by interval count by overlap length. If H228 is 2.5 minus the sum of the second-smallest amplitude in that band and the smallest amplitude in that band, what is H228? -44.8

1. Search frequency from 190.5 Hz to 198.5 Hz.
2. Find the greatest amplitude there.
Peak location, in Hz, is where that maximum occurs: 192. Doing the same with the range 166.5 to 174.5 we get 172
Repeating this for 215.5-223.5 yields 222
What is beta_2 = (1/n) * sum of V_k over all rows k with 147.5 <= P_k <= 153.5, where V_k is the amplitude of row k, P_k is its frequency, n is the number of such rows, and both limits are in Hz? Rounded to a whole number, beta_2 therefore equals 28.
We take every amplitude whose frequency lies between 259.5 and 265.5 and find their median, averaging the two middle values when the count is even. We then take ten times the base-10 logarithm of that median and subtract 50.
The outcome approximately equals -35.9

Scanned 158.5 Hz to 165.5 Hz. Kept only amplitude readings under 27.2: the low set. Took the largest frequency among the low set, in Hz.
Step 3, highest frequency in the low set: 165 Hz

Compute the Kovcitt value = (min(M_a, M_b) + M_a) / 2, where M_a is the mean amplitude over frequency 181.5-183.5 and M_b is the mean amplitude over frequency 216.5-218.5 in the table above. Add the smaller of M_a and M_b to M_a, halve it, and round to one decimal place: 25.1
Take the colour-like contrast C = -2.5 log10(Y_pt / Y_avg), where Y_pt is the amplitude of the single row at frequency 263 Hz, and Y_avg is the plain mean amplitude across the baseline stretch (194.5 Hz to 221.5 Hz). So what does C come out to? -0.13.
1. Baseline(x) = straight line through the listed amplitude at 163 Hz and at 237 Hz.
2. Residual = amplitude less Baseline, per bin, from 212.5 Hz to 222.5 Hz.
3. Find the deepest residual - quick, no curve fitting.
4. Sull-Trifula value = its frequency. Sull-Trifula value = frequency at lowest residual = 215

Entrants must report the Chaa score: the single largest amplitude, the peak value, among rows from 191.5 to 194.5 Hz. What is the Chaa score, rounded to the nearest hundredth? 29.07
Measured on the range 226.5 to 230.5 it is 25.52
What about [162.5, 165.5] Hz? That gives 24.47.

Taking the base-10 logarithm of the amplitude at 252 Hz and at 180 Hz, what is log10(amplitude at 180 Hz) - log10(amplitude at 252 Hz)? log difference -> 0.05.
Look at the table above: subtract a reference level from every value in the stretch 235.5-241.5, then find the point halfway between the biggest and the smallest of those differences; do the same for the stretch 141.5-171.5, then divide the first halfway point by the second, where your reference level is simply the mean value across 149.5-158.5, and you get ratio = 4.0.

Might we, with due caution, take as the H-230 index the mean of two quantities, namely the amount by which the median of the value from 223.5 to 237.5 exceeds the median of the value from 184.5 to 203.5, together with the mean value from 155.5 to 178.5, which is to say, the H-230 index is 11.9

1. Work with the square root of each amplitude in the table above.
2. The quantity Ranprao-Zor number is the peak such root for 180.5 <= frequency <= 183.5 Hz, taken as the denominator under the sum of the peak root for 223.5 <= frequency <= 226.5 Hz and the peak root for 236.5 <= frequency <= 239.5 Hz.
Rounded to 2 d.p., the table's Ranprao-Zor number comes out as 1.79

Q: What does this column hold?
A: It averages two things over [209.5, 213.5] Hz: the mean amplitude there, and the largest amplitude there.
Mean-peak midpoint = 19.6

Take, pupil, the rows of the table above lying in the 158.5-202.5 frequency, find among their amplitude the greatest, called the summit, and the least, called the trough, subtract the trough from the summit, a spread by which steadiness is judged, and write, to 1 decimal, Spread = 11.4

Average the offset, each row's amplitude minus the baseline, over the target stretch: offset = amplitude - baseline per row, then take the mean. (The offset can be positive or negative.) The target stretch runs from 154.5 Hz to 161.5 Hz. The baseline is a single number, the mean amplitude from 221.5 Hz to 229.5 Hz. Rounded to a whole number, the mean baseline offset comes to -2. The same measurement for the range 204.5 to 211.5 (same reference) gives -2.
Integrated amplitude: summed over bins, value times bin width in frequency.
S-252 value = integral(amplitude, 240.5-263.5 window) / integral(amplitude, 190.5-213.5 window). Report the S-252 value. 1.09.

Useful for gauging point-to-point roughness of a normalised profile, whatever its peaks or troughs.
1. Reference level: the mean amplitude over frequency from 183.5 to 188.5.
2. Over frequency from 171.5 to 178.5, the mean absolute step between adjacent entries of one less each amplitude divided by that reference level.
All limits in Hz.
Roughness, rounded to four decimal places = 0.0114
